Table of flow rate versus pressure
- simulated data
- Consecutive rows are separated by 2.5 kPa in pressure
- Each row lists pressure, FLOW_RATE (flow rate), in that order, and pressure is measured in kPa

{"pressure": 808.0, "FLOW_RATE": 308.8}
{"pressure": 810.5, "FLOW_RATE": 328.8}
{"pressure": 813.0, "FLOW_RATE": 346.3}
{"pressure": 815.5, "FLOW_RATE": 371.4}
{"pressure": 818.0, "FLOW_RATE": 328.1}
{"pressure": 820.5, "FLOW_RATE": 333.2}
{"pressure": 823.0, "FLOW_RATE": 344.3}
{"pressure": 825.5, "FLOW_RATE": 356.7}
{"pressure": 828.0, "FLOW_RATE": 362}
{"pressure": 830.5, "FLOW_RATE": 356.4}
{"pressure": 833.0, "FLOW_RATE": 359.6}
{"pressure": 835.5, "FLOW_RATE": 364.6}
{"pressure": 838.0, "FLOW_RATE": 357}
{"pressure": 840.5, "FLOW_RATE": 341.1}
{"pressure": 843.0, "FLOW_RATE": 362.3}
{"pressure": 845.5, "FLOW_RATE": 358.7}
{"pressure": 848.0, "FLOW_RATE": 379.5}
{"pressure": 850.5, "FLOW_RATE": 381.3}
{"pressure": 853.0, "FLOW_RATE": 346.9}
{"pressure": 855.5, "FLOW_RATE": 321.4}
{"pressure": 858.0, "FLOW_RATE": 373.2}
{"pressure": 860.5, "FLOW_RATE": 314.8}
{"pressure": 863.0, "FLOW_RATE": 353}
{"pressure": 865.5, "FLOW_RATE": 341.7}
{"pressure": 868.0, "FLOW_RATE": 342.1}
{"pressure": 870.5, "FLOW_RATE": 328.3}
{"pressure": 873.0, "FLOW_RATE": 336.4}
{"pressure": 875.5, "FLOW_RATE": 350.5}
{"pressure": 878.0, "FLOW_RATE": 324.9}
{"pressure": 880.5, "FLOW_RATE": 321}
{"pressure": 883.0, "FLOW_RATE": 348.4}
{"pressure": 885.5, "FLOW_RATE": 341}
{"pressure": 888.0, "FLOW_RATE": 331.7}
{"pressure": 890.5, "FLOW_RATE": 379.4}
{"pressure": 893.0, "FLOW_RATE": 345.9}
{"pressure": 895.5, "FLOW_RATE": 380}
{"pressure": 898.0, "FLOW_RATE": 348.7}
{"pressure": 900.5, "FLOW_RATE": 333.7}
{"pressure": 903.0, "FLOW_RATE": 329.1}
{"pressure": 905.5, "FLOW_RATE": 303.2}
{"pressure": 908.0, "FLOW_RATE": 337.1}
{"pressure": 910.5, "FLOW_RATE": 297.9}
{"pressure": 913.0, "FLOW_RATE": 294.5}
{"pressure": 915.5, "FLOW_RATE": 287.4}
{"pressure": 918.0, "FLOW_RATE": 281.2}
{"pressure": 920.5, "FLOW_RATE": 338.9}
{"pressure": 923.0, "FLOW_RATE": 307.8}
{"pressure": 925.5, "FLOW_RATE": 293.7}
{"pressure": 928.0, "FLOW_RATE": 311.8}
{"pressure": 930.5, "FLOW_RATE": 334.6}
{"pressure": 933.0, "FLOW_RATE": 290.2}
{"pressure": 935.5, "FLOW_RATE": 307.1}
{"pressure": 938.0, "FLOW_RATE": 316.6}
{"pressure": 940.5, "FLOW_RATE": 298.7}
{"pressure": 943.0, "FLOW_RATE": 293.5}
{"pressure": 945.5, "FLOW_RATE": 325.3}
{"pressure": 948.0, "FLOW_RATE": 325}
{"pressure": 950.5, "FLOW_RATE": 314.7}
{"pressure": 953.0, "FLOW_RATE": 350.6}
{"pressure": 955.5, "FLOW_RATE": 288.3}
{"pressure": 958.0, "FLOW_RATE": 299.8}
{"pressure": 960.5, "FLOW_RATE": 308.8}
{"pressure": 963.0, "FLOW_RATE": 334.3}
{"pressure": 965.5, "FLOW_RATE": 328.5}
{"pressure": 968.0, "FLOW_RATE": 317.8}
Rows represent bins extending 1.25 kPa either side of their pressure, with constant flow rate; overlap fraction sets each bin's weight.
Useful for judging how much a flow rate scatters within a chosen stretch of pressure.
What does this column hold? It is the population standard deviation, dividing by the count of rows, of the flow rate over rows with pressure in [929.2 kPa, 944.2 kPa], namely 15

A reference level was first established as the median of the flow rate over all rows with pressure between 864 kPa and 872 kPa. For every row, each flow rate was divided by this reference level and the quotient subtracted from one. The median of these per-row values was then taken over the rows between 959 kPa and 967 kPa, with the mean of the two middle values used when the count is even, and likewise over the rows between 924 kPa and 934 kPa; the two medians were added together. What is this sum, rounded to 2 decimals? 0.15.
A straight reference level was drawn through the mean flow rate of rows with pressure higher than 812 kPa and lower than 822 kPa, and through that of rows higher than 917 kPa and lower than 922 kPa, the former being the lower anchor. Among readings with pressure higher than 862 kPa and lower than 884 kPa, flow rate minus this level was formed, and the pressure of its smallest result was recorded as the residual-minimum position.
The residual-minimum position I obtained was 880.5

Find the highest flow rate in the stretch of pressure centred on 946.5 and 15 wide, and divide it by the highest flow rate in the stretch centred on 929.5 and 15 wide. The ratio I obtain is 1.048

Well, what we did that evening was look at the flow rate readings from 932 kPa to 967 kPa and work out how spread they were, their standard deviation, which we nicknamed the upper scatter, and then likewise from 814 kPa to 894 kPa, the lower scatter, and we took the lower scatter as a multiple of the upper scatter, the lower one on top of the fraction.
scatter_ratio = 1.0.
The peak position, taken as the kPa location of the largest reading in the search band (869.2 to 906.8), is 895.5 kPa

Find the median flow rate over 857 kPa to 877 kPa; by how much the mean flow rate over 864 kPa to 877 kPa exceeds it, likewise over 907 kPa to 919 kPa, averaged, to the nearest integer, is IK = -22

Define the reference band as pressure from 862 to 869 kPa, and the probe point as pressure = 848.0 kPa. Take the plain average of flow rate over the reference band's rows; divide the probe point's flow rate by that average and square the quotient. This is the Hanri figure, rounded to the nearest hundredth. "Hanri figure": 1.21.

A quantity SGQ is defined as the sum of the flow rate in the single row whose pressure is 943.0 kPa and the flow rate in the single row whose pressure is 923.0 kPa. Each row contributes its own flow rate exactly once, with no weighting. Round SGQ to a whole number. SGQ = 601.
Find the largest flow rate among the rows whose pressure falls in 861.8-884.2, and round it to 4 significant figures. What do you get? 353.0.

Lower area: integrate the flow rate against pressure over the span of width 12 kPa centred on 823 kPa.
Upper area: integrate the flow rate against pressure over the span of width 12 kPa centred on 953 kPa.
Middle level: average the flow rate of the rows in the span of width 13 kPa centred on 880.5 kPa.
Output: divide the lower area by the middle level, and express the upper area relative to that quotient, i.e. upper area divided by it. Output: 309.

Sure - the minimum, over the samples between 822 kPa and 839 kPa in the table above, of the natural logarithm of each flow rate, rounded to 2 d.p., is 5.84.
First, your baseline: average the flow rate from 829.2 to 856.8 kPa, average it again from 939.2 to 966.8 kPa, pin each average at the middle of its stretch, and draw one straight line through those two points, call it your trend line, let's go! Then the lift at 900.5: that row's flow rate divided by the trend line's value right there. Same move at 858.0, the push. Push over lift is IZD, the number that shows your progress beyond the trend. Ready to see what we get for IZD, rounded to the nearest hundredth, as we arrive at 1.07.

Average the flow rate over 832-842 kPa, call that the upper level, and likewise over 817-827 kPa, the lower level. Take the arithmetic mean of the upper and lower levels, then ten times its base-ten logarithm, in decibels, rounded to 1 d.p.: 25.4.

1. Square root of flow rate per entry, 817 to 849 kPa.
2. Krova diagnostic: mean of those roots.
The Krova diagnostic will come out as 18.8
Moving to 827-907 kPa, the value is 18.6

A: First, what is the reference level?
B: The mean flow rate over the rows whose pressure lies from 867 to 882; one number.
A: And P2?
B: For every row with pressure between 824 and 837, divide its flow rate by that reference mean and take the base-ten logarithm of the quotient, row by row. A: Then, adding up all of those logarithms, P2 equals 0.16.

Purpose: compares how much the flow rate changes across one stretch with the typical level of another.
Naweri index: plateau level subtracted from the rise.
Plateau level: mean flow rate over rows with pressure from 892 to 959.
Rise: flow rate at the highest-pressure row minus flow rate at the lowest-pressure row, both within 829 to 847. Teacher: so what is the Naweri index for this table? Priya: -314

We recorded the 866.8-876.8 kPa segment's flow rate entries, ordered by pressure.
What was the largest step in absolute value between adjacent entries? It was 14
